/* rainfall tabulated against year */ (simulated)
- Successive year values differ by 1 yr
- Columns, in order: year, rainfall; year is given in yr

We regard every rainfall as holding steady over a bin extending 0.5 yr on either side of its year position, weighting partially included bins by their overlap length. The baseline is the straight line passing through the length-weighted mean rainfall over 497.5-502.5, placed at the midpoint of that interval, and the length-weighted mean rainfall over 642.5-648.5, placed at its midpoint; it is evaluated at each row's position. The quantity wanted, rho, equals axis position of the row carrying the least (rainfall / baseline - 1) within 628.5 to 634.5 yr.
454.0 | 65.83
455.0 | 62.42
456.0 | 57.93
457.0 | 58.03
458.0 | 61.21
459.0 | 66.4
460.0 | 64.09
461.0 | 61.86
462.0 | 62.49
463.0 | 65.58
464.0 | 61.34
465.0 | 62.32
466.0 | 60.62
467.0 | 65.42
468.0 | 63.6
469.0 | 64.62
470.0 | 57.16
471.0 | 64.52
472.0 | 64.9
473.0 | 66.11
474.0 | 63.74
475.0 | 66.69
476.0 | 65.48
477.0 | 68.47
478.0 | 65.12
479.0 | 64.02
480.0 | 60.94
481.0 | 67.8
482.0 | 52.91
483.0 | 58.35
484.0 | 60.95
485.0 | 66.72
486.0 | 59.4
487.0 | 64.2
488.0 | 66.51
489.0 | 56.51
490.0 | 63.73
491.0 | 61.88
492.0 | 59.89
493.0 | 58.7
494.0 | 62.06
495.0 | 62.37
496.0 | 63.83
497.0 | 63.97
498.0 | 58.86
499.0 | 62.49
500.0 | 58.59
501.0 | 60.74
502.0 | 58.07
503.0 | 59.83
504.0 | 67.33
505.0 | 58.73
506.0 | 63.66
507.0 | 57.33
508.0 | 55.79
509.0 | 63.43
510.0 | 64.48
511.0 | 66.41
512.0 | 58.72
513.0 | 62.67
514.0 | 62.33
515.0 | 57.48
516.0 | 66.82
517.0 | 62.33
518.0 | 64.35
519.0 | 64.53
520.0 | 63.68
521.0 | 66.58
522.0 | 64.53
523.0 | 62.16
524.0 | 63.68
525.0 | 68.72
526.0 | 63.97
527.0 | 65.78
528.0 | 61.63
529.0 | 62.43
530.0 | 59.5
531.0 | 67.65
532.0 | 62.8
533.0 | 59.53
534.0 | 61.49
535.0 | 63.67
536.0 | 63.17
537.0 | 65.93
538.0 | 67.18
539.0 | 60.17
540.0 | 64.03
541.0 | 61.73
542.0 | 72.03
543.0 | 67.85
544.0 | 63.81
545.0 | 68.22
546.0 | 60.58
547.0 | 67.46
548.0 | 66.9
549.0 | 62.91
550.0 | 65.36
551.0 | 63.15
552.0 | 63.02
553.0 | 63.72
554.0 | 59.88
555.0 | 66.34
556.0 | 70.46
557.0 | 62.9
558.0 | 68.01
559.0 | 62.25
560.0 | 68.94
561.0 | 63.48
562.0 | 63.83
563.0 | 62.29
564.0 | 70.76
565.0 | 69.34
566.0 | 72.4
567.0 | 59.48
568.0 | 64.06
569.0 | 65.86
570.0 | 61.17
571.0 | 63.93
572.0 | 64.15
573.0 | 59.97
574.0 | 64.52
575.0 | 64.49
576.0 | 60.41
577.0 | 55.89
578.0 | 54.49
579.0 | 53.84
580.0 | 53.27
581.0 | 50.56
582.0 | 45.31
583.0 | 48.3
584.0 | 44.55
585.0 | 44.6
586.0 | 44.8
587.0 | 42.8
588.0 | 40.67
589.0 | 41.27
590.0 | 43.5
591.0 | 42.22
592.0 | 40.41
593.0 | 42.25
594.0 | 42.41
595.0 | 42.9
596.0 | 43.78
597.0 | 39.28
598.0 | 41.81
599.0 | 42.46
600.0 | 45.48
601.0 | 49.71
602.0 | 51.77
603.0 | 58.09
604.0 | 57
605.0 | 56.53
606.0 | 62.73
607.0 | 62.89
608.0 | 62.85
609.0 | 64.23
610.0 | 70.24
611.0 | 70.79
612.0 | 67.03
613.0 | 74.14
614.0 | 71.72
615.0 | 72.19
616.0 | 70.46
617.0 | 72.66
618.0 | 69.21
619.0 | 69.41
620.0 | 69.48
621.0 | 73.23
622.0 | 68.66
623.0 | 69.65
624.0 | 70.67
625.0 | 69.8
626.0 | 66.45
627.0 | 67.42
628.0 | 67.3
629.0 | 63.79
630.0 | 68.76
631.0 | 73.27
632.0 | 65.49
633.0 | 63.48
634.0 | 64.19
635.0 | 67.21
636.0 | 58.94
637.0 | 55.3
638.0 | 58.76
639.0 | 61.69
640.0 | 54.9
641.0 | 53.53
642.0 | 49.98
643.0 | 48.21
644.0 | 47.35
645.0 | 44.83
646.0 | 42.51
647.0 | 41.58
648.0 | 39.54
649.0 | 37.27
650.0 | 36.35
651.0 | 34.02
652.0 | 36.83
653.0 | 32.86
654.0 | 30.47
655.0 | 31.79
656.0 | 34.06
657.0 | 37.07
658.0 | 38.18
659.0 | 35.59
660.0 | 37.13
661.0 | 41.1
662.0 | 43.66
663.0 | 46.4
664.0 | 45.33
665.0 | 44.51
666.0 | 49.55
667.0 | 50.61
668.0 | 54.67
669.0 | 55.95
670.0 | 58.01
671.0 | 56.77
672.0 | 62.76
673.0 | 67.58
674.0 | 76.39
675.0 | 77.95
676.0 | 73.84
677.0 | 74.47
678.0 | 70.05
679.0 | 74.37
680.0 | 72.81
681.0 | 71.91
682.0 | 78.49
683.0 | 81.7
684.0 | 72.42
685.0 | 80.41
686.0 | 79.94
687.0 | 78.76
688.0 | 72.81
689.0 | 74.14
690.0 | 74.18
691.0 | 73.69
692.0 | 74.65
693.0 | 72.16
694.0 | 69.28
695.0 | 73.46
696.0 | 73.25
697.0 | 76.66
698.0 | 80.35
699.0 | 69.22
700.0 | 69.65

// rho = 629.0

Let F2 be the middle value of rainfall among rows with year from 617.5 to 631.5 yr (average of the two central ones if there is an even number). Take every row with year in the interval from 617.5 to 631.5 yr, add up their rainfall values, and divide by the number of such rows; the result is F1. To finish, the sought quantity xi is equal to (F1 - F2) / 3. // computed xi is -0.1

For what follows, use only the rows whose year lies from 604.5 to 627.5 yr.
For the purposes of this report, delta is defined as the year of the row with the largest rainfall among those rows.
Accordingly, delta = 613.0 yr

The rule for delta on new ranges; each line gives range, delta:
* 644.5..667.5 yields 667.0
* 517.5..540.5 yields 525.0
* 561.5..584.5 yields 566.0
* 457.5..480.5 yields 477.0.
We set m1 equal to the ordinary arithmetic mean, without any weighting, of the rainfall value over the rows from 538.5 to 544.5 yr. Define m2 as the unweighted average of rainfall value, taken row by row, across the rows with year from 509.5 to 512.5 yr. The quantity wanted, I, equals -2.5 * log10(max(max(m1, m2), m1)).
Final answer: -4.53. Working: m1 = 65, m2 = 63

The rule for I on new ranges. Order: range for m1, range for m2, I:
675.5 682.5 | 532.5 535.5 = -4.67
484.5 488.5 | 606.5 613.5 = -4.57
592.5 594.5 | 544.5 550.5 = -4.54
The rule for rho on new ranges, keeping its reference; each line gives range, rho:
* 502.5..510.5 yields 508.0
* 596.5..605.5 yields 597.0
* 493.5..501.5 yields 500.0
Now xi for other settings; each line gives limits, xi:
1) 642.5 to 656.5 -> 0.5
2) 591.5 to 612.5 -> 0.4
